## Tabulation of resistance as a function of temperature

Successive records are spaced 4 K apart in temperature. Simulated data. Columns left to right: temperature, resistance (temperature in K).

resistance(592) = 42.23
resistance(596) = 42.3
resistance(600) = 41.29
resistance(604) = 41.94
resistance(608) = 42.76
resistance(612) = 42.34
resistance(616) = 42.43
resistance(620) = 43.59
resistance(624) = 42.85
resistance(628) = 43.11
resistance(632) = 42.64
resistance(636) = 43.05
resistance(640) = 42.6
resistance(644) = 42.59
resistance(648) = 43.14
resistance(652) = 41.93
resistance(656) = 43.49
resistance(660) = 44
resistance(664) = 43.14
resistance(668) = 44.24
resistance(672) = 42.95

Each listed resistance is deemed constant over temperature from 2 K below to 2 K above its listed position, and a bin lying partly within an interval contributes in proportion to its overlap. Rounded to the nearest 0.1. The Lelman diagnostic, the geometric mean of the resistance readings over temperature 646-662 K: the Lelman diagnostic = 43.1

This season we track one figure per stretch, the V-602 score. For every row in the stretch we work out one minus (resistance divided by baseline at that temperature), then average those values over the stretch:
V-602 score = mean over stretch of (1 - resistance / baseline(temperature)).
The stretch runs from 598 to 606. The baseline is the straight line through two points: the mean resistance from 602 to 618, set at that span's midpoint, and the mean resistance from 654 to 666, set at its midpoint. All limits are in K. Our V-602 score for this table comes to 0.013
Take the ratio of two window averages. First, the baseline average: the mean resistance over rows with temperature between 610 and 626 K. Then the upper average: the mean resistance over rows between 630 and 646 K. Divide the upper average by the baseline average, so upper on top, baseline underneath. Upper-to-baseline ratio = 1.00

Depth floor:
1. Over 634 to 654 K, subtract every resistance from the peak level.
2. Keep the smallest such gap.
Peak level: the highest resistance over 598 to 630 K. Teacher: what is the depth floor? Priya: 0.45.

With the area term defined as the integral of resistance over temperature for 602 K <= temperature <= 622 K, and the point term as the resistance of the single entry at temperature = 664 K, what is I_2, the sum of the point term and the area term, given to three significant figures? 895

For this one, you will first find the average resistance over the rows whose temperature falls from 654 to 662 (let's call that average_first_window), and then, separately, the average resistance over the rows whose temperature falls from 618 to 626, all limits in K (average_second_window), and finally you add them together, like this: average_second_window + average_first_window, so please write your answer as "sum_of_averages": 87.0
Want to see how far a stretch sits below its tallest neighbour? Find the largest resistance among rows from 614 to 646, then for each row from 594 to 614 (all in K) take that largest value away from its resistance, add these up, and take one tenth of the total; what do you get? -0.73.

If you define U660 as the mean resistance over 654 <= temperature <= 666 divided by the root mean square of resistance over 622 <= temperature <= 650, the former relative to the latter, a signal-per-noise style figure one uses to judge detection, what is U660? 1.02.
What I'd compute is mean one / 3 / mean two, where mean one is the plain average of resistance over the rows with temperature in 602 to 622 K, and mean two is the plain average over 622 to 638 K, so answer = 0.331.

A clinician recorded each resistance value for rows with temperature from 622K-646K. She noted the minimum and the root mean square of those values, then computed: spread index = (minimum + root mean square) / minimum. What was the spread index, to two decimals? 2.01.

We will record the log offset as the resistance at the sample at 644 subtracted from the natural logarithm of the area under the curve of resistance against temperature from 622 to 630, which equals -36.7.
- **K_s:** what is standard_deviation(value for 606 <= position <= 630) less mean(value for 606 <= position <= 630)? -42.4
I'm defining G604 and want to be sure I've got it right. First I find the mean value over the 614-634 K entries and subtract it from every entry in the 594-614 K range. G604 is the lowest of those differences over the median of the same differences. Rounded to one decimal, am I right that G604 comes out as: 2.6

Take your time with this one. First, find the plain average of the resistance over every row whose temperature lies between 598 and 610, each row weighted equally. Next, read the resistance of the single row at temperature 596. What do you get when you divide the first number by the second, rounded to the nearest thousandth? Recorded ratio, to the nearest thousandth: 0.993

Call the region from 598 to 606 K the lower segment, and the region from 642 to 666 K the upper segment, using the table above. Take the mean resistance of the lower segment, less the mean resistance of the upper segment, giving -1.4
